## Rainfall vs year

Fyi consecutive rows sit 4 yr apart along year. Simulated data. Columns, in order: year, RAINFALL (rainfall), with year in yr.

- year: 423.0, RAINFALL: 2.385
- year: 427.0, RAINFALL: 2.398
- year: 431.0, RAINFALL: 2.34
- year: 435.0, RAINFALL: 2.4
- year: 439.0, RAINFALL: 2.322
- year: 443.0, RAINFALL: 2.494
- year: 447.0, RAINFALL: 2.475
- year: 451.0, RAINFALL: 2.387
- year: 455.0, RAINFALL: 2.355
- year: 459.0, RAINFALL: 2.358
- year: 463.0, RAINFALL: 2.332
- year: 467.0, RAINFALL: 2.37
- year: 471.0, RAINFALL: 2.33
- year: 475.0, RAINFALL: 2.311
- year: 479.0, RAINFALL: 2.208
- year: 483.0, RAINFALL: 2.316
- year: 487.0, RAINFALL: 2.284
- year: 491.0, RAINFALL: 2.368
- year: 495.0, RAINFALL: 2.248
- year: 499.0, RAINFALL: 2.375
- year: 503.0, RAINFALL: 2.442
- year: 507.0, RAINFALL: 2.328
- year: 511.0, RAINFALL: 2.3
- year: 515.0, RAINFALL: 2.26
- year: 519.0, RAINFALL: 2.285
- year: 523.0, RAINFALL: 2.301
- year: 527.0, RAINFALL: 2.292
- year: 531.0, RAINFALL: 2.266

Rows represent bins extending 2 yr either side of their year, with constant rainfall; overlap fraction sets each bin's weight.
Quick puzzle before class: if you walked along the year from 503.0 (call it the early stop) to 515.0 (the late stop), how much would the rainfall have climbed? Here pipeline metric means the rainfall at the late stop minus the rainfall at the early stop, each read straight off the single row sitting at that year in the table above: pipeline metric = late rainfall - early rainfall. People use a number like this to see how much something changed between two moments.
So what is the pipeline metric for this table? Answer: -0.18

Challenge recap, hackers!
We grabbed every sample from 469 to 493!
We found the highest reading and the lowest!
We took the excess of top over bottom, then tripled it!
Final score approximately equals 0.48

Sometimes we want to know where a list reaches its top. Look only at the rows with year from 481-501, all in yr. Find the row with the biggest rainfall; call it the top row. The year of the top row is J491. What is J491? 499.0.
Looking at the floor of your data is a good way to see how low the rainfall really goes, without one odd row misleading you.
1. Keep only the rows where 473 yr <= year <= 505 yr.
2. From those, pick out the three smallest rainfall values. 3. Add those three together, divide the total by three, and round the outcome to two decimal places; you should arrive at 2.25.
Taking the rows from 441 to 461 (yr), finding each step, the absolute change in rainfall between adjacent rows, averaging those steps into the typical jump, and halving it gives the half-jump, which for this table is 0.018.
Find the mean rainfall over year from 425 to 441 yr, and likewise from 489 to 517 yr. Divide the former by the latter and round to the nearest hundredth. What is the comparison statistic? 1.01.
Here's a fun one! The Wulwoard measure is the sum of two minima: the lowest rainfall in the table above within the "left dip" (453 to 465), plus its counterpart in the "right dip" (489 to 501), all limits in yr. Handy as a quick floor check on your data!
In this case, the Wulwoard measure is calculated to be 4.58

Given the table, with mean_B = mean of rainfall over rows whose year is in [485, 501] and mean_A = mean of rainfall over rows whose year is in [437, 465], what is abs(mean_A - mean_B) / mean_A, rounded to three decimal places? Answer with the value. 0.029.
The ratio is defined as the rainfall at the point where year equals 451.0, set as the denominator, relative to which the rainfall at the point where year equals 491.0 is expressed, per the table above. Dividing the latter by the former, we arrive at 0.992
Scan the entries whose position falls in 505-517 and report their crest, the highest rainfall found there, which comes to 2.328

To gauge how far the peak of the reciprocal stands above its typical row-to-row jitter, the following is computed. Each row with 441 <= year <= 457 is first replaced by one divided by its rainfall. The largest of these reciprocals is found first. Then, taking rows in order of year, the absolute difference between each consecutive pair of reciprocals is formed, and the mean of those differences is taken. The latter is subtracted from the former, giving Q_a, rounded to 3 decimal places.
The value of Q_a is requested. 0.417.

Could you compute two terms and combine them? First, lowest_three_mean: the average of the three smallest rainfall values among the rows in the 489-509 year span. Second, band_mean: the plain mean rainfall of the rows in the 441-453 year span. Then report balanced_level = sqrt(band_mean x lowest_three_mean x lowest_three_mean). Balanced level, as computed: 3.62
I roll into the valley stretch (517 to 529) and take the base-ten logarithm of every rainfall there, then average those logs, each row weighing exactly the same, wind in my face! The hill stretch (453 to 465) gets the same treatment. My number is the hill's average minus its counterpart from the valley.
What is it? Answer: 0.010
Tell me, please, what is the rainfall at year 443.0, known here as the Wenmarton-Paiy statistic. 2.494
